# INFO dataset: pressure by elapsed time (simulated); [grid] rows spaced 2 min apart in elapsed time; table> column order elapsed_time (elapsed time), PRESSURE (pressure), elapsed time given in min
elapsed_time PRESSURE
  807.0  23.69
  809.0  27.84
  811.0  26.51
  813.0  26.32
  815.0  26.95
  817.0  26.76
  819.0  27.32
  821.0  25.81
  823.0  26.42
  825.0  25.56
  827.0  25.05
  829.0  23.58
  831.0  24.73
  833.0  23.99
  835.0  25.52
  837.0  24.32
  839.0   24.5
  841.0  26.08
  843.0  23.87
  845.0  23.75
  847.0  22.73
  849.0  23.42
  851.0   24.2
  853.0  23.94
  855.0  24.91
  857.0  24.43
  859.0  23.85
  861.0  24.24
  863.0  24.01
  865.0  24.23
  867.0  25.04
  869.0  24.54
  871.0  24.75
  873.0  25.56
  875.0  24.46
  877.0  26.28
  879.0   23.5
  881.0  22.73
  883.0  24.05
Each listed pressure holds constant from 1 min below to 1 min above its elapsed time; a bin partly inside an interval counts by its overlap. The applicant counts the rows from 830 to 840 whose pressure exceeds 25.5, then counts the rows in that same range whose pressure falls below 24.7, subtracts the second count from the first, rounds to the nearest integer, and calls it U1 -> -2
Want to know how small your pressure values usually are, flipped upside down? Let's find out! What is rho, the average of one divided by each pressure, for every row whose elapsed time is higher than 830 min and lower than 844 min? 0.0405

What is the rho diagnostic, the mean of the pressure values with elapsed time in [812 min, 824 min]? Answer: 26.60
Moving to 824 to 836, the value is 24.74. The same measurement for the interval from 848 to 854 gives 23.85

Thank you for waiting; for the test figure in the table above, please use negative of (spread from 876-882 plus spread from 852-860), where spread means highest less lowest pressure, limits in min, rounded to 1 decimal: -4.6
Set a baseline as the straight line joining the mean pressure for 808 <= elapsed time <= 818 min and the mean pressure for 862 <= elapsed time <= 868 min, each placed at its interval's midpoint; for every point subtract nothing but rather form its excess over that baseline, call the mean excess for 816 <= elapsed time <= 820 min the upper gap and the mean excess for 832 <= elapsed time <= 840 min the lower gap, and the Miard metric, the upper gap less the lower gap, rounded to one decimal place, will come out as 1.6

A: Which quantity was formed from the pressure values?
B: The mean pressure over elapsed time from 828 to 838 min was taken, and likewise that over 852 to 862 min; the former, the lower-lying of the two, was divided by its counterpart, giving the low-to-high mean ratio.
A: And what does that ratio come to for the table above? 1.01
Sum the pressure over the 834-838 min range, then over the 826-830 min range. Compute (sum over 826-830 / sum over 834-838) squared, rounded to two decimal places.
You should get 0.95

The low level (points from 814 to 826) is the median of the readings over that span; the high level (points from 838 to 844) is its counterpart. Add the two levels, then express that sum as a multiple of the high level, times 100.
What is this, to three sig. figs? 209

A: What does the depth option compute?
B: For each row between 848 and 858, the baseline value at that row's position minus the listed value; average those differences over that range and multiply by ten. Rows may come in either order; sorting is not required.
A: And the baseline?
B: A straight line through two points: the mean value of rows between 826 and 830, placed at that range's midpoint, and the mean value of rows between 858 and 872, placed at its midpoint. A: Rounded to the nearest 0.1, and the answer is 1.8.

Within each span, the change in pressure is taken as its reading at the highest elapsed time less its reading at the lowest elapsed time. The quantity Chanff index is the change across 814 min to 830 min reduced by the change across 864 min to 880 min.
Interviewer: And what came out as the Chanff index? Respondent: -2.6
